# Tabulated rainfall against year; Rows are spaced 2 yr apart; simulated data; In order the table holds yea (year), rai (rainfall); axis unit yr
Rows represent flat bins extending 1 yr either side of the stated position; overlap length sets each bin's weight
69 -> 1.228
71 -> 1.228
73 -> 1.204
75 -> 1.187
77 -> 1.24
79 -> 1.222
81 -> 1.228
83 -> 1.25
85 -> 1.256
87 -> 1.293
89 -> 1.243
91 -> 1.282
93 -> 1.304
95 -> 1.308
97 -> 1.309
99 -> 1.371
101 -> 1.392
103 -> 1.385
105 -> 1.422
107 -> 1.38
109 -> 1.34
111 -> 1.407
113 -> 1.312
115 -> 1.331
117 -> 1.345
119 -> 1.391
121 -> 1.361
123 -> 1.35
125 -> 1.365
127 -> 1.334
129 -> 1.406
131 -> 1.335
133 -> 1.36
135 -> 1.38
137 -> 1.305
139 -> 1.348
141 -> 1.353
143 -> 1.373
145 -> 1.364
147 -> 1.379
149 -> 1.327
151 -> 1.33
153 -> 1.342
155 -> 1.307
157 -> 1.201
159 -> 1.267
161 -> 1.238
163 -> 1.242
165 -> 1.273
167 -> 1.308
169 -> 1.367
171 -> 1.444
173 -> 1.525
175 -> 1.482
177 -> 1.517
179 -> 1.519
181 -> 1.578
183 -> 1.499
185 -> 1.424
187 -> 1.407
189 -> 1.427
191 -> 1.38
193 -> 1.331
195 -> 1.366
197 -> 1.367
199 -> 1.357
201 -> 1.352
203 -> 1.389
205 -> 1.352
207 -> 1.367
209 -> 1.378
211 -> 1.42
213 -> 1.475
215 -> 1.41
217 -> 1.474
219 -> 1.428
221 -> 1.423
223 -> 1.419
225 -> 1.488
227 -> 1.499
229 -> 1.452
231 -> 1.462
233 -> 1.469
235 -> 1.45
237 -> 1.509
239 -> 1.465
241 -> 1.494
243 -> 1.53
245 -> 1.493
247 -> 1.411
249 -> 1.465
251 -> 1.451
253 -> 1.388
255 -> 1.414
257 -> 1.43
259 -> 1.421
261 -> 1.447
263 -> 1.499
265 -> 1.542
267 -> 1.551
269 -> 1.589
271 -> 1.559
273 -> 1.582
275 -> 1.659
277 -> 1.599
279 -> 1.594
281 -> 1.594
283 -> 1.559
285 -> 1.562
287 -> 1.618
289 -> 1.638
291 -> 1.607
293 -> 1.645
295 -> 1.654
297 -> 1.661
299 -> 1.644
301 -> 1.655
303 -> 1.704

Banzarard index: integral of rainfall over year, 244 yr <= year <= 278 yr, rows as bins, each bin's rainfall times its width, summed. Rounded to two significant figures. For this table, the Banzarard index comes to 51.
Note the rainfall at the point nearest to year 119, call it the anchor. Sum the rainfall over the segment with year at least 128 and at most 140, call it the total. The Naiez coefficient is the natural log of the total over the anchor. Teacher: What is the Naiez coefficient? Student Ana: 1.77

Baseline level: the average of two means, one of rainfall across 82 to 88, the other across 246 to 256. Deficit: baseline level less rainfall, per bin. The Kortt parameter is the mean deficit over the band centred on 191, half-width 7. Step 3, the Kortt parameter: -0.04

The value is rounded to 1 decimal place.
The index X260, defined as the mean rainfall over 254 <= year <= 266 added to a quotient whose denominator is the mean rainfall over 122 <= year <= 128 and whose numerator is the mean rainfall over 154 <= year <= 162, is 2.4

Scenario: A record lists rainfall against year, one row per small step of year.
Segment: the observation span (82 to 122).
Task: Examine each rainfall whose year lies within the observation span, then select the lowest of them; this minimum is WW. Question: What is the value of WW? 1.243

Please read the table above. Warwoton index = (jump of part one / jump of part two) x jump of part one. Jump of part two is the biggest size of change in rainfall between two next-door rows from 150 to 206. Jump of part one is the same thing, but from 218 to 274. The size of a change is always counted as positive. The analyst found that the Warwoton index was 0.063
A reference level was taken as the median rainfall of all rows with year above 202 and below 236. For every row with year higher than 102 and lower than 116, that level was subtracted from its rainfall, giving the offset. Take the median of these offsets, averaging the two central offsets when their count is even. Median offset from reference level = -0.048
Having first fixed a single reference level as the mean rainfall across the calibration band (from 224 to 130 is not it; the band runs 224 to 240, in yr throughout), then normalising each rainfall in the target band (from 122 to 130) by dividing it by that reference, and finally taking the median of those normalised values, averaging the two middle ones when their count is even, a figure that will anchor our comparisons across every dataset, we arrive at 0.92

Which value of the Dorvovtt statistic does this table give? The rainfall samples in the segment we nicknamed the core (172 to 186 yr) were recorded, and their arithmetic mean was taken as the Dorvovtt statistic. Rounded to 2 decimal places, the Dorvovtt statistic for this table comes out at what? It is 1.51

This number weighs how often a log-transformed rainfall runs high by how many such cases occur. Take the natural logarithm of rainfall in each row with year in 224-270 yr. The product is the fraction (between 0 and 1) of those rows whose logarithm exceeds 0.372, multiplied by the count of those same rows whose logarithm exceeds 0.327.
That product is 16.0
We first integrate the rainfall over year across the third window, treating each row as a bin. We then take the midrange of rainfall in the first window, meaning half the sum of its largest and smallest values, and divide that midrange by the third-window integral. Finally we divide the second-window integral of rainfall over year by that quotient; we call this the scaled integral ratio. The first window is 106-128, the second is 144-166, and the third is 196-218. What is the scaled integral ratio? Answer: 644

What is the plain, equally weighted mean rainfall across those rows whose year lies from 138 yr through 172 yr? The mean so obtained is 1.32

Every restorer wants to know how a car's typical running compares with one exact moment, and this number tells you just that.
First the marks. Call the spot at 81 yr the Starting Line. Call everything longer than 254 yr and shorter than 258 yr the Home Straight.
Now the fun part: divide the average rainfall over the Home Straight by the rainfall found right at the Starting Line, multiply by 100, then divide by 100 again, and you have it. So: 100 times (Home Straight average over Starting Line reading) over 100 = 1.16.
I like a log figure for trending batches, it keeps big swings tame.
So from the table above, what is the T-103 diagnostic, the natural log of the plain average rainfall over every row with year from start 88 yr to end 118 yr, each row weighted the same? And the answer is 0.29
